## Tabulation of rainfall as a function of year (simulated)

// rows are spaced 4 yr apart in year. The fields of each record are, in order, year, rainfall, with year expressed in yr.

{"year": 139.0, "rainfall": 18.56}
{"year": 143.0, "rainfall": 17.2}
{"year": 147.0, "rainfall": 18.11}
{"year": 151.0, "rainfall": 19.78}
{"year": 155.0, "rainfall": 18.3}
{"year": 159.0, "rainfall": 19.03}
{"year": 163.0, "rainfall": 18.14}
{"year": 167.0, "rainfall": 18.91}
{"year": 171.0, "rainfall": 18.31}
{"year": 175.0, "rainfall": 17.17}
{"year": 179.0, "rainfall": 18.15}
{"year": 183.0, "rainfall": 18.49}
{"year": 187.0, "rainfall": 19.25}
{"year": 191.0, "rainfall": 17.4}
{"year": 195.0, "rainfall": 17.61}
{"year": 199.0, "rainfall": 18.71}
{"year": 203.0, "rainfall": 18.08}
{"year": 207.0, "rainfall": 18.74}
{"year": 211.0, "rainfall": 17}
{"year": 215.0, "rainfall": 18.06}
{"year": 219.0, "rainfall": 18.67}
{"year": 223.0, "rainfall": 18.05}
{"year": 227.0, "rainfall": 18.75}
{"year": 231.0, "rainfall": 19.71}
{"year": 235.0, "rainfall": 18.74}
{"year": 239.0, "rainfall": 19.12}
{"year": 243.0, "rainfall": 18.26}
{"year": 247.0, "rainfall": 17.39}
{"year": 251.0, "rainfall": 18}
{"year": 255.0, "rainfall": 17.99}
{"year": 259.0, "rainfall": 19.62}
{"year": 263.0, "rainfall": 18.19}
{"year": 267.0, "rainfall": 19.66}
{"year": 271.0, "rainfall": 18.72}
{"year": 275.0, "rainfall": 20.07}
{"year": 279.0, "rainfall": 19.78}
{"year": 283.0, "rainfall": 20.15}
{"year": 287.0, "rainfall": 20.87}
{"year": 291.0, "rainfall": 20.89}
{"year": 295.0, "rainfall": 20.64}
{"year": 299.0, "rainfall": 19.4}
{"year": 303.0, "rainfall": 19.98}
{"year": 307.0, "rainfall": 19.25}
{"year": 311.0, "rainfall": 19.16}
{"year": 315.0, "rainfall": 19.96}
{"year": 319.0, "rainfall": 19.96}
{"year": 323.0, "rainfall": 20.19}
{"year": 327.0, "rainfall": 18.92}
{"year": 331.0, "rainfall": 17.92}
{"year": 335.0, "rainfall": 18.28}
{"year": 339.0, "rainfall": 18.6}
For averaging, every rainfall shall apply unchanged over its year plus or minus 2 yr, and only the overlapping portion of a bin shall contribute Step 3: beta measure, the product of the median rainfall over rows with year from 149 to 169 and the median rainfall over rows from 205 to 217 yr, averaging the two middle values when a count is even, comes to 342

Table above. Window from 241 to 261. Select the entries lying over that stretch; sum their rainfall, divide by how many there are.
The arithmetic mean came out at 18.3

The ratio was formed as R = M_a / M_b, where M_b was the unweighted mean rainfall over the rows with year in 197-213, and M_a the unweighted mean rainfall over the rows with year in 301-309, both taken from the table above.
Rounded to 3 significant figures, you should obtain 1.08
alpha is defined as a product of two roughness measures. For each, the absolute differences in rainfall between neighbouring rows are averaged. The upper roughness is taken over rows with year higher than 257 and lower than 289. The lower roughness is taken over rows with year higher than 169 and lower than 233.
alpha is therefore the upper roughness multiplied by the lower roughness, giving 0.84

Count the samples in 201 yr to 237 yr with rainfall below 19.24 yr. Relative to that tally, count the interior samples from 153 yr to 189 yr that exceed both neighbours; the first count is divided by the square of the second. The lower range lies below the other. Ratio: 2.0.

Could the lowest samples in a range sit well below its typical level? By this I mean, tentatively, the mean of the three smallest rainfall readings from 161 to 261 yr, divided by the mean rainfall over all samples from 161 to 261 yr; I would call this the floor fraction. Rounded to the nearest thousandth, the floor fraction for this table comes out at 0.937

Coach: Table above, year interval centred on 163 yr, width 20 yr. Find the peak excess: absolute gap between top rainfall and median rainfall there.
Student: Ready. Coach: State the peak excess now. 0.7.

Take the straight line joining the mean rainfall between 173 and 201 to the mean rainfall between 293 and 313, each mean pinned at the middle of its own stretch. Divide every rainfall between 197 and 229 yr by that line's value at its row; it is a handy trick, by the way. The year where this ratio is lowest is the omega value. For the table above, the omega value 211.0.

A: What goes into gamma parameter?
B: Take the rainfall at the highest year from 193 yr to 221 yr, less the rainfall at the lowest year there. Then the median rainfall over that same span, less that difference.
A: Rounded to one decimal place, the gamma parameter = 17.0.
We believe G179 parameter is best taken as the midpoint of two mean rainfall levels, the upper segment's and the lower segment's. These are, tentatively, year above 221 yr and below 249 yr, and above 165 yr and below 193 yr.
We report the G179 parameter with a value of 18.4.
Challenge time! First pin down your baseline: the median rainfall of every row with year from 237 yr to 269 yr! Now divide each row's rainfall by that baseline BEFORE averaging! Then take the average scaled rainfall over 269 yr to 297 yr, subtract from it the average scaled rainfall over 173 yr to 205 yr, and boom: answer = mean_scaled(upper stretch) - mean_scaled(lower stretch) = 0.11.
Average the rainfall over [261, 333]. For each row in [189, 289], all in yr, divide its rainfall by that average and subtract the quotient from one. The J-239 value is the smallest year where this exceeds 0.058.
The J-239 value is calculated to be 191.0 yr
